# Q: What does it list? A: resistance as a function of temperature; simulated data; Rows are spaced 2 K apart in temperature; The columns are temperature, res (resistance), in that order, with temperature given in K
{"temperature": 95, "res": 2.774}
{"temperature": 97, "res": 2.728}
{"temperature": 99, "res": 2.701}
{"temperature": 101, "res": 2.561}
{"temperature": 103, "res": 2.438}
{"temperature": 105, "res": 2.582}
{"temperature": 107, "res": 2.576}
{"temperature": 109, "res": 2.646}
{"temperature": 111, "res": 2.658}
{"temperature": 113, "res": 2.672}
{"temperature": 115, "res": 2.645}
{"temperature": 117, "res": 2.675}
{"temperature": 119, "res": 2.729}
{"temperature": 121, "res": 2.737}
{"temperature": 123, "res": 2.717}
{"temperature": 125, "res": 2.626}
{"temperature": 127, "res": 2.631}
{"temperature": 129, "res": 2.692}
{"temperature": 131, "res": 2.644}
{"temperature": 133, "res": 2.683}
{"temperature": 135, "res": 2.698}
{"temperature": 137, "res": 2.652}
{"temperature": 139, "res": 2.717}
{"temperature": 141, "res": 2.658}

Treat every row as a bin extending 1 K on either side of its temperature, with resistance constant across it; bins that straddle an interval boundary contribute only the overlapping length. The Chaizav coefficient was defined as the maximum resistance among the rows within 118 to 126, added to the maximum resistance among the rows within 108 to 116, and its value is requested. 5.409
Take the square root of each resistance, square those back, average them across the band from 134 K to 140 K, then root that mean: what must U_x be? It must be 1.64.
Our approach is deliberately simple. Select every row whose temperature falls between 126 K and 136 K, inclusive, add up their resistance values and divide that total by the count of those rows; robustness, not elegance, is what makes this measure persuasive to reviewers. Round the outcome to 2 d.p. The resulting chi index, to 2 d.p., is 2.67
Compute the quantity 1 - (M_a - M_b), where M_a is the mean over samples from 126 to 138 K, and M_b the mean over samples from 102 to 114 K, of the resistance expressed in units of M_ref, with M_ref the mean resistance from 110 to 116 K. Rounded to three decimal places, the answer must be 0.973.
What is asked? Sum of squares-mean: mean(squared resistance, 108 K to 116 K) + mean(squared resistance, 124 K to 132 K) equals 14.1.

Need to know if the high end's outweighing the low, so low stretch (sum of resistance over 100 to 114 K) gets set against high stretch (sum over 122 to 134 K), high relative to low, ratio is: 0.88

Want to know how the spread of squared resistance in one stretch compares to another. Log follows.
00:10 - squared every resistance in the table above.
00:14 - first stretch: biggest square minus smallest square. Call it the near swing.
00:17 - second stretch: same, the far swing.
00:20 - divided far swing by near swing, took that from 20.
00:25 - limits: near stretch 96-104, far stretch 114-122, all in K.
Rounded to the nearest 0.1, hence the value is 19.7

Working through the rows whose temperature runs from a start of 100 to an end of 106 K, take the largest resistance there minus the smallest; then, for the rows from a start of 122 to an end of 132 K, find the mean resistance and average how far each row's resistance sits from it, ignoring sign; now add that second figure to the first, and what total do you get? 0.178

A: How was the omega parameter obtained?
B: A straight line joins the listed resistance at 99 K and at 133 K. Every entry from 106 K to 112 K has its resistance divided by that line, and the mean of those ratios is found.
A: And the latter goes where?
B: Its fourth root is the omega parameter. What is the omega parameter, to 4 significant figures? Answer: 0.9935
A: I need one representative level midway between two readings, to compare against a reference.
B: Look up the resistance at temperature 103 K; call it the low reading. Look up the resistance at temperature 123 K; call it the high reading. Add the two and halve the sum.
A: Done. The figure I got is 2.58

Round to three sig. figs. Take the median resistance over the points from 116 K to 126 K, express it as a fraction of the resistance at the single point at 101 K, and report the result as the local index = 1.06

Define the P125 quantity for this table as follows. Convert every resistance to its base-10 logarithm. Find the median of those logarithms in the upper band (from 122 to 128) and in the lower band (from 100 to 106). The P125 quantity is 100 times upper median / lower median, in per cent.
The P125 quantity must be 103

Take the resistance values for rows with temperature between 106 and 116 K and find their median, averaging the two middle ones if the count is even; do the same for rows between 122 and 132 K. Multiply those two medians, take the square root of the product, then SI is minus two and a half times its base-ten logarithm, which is -1.06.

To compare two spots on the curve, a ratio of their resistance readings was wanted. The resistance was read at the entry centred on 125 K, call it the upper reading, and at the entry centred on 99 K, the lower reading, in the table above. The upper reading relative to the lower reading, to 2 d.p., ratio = 0.97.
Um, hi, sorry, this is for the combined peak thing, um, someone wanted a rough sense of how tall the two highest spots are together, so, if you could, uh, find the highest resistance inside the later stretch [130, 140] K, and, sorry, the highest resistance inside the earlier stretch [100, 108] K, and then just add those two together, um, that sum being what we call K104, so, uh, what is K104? 5.30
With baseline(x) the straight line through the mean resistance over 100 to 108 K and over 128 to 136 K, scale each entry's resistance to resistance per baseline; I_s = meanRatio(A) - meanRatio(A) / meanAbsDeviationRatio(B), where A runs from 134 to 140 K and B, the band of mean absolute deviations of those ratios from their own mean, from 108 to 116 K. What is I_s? -199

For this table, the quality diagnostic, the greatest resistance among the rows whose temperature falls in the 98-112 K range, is 2.701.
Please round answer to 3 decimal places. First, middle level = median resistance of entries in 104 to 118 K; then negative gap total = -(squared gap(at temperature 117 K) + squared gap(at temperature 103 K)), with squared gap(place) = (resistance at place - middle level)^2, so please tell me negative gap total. -0.044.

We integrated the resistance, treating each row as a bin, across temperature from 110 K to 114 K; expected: 10.7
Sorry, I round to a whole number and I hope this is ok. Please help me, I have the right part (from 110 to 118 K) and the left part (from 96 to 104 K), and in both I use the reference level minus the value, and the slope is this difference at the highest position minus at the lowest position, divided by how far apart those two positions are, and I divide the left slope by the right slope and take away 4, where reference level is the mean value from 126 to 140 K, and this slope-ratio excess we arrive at -21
